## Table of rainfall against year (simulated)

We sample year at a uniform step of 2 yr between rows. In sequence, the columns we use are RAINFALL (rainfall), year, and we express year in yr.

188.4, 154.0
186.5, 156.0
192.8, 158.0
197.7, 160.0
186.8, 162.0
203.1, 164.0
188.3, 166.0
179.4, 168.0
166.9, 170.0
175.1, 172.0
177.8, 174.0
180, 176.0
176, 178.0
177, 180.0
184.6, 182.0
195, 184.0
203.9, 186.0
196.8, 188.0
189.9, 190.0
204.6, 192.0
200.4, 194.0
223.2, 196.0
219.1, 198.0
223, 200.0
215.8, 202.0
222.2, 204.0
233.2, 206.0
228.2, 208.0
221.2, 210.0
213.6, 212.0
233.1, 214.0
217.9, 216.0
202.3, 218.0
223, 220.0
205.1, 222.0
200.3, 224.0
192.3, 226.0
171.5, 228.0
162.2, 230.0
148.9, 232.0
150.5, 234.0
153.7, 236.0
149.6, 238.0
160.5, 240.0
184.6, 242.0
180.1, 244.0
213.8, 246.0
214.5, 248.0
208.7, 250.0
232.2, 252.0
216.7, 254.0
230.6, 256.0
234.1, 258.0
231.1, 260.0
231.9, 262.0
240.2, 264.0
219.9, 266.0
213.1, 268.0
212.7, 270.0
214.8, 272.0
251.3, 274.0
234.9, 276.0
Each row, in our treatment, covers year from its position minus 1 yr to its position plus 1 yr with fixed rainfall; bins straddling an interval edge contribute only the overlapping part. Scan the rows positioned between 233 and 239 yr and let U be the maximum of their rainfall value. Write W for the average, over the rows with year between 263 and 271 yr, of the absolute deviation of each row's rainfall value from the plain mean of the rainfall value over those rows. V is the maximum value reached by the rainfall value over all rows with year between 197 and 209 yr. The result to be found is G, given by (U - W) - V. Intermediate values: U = 153.7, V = 233.2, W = 9.4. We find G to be -89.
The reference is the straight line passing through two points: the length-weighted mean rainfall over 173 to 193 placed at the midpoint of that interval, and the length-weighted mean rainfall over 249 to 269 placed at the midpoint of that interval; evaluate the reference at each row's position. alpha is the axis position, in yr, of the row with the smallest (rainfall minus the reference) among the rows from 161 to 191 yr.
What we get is 170.0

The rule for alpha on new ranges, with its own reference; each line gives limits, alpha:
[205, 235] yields 232.0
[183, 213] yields 190.0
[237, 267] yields 238.0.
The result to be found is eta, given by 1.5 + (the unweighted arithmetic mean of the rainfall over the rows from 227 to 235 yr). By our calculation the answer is 160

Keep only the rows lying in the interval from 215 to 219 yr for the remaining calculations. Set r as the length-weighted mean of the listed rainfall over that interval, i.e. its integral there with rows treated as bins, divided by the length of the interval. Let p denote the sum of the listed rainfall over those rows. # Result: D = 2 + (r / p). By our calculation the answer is 2.50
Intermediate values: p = 420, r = 210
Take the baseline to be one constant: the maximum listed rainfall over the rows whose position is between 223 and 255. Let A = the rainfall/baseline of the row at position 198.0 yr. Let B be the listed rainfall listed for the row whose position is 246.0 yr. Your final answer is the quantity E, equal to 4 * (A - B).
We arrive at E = -851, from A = 0.94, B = 213.8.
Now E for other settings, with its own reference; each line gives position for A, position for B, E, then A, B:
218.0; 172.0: -697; 0.87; 175.1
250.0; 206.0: -929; 0.90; 233.2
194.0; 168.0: -714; 0.86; 179.4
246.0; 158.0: -768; 0.92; 192.8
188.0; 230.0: -645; 0.85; 162.2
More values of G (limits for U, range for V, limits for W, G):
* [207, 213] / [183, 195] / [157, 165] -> 18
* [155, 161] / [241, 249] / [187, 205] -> -28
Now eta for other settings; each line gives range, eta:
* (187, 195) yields 199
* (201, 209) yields 226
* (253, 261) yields 230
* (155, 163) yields 192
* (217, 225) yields 209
